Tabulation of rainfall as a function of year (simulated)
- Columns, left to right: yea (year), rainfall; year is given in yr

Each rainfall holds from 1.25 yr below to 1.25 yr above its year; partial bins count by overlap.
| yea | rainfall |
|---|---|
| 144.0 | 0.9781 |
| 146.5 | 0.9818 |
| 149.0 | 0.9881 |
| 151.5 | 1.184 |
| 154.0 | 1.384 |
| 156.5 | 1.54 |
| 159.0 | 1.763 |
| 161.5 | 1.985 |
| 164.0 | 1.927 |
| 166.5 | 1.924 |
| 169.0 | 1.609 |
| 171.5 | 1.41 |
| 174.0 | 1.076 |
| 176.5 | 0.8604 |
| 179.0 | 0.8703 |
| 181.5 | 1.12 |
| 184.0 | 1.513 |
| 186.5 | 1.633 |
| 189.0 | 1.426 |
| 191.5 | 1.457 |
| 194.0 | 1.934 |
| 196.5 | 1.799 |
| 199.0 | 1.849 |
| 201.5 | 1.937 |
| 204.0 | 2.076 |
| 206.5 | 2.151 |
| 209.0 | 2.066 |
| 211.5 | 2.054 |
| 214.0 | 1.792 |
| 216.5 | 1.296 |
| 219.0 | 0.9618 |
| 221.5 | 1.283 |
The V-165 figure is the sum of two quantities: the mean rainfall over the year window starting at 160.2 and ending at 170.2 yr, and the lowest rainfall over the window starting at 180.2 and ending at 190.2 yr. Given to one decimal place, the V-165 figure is 3.0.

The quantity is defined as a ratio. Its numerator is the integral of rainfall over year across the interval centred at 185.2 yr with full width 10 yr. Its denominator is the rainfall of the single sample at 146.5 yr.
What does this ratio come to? 14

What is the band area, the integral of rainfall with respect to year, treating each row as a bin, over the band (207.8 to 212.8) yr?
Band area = 10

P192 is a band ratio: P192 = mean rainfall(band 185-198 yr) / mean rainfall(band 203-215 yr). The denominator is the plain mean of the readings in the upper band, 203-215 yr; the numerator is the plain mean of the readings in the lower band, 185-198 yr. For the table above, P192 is 0.81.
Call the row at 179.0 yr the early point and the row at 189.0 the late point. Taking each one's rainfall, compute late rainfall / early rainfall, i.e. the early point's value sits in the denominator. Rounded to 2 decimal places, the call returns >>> 1.64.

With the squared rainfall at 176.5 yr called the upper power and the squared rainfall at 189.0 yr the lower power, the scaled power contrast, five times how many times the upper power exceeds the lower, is 2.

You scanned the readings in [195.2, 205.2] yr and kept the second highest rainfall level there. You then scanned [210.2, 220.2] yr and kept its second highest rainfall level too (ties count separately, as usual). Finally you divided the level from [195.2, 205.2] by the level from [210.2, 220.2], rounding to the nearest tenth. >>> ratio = 1.1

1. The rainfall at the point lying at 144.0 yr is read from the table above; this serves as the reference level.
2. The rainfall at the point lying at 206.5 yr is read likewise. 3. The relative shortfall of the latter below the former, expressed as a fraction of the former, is -1.2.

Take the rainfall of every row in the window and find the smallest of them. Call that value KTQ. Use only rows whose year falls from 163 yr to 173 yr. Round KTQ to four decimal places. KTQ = 1.4100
